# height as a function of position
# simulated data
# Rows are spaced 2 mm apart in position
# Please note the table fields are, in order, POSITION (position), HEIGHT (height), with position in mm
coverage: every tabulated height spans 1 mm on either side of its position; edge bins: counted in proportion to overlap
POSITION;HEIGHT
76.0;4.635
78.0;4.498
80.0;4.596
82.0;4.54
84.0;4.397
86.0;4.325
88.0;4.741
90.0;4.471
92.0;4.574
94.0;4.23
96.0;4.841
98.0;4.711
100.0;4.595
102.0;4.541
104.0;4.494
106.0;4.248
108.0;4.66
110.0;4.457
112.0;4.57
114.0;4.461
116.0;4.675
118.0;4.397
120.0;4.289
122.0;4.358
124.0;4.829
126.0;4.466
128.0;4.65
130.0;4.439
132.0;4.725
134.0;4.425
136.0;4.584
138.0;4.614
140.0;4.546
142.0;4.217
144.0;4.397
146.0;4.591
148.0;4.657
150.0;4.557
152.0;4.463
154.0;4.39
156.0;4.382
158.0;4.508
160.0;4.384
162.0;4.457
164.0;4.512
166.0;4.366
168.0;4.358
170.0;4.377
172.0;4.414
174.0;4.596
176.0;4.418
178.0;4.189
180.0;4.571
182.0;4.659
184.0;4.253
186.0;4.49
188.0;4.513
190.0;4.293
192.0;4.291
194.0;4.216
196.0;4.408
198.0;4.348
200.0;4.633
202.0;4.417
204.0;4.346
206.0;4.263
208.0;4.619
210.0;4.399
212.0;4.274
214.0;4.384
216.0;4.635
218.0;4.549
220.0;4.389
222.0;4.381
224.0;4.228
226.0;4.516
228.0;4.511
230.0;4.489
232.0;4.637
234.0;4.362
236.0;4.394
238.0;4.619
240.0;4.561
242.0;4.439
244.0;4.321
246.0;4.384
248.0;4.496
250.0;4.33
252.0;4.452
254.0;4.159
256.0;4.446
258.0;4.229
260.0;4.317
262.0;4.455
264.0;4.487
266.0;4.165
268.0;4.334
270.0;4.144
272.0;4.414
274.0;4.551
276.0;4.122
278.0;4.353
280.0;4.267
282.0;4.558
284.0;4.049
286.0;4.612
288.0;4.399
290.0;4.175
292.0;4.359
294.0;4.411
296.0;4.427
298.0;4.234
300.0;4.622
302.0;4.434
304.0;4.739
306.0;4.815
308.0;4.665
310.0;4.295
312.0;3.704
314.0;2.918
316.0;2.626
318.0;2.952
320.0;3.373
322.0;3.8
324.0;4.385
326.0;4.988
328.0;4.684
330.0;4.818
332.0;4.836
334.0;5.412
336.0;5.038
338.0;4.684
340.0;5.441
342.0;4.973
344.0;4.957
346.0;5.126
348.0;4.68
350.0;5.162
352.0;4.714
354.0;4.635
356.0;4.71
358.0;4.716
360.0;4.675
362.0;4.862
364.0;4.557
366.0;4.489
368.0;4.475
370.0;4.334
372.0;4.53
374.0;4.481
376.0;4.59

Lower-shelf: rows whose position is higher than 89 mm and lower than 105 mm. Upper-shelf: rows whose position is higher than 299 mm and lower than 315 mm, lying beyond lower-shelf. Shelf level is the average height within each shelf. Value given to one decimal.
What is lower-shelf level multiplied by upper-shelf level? 19.5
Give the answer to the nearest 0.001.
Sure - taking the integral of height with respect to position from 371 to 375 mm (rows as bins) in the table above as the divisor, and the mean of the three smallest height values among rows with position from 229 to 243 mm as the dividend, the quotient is 0.244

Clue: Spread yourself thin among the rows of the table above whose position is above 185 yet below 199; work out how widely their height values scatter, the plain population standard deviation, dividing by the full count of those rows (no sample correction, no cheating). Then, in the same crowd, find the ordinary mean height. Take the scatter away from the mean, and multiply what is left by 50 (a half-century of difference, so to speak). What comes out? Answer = 213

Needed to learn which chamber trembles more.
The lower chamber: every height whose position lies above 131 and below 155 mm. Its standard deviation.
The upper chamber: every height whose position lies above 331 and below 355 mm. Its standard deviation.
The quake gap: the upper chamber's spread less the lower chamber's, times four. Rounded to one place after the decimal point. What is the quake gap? 0.5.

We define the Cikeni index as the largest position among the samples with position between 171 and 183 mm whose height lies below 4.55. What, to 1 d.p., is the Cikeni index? 178.0 mm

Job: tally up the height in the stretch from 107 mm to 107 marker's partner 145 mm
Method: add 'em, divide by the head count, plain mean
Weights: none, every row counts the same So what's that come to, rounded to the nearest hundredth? 4.51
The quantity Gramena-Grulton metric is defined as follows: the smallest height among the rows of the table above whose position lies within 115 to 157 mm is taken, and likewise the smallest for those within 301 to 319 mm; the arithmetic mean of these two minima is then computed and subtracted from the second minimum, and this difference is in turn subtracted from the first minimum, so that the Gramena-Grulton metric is 5.01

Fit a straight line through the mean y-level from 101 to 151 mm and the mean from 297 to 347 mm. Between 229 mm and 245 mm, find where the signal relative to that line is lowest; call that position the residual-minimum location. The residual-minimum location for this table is 244.0 mm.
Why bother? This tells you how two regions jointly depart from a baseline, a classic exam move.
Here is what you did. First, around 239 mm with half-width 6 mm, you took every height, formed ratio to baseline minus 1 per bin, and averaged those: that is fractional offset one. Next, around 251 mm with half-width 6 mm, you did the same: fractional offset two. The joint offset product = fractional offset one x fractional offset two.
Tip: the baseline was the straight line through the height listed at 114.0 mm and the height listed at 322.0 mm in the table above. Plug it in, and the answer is 0.008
